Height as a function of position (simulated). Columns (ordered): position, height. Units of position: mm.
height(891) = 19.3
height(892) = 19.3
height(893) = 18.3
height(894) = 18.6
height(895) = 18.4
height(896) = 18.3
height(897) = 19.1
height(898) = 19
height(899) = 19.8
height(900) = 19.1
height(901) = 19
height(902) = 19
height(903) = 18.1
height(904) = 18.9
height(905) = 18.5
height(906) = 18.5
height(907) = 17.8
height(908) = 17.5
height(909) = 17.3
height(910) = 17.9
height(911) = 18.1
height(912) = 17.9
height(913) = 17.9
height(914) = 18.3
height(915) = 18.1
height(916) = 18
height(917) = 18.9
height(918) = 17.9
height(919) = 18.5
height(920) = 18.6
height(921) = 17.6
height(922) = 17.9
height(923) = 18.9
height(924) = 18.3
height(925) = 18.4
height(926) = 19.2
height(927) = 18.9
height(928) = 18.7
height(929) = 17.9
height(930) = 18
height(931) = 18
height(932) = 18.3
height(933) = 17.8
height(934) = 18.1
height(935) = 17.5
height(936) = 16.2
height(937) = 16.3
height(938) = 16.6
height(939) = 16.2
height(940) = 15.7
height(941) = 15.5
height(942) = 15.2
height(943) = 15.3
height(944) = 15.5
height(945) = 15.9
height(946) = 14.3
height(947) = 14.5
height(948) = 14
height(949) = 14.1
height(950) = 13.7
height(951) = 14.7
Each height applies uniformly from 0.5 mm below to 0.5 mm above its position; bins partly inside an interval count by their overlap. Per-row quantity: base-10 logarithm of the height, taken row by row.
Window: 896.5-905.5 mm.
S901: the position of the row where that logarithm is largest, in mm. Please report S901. 899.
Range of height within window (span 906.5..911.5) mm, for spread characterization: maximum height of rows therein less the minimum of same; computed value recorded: 0.80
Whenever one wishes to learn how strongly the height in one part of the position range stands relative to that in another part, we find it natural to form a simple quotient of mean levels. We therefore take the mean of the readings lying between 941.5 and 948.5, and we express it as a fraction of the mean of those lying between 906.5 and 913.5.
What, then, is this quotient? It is 0.84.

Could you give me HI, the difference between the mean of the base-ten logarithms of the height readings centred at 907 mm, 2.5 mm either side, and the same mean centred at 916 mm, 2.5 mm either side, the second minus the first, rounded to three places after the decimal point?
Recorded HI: 0.008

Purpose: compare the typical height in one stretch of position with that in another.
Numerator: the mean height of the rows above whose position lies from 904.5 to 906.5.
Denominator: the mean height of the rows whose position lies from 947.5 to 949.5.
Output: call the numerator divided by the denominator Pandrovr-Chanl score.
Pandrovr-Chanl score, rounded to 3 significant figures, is 1.32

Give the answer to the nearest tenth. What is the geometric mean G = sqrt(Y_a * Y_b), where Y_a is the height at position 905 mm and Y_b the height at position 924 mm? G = 18.4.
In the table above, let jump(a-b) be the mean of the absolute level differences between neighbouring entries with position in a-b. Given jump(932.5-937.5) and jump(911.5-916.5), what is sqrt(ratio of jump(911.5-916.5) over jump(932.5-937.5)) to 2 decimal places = 0.55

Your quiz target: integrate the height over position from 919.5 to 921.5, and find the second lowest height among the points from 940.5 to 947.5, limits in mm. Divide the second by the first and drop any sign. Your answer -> 0.40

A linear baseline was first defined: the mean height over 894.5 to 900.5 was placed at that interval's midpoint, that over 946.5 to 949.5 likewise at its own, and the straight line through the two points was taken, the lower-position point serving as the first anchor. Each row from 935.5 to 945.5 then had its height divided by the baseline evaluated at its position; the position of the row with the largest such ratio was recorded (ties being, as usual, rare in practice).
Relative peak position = 945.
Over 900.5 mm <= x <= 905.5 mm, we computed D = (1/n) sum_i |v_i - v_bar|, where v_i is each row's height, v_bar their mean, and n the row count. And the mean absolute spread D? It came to 0.32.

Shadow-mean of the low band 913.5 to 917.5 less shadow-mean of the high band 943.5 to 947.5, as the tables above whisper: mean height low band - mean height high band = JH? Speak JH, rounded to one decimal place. 3.3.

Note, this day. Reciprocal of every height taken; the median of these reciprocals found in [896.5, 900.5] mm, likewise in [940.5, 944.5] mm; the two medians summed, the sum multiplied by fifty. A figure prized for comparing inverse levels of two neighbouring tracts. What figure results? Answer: 5.9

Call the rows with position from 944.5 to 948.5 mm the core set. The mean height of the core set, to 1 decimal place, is 14.7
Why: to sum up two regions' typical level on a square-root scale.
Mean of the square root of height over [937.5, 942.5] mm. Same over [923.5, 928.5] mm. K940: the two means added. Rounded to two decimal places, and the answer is 8.30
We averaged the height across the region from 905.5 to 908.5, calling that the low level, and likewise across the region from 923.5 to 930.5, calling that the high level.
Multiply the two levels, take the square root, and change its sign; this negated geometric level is -18.2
